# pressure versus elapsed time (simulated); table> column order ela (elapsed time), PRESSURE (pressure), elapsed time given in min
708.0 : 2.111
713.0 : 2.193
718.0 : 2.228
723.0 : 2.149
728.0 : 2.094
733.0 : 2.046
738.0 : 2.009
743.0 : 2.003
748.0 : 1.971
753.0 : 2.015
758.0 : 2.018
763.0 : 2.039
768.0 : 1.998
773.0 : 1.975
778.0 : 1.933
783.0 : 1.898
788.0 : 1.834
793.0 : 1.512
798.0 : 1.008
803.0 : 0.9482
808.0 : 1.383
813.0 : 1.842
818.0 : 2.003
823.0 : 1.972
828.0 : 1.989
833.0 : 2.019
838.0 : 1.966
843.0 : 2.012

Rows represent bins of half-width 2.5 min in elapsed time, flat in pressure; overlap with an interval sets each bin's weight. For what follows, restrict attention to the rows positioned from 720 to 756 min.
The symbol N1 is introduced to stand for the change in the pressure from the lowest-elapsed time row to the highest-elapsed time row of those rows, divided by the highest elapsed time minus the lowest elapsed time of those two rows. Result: -0.0045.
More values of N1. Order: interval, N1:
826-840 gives -0.0023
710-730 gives -0.0066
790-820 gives 0.0196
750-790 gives -0.0052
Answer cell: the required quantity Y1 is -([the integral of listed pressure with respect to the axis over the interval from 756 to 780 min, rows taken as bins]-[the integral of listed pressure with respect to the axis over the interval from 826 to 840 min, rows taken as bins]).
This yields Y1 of -20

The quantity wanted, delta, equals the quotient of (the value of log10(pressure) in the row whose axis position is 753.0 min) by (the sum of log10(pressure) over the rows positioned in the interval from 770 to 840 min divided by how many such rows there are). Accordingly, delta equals 1.34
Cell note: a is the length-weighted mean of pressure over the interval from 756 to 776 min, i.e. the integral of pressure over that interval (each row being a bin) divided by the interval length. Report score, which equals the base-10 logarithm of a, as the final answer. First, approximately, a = 2.01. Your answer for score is 0.302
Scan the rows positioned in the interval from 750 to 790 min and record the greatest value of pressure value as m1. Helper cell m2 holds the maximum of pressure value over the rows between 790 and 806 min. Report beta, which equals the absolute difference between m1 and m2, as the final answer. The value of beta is 0.53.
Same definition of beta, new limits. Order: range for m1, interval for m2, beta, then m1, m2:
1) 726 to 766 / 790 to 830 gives 0.09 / 2.094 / 2.003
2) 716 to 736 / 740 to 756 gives 0.21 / 2.228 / 2.015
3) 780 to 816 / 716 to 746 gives 0.33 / 1.898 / 2.228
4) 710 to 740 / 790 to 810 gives 0.72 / 2.228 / 1.512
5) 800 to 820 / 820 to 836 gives 0.02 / 2.003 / 2.019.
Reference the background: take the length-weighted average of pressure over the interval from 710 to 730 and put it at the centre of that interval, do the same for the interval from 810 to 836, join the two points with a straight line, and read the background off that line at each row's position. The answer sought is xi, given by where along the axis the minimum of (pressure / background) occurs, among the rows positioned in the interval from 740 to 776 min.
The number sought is 748.0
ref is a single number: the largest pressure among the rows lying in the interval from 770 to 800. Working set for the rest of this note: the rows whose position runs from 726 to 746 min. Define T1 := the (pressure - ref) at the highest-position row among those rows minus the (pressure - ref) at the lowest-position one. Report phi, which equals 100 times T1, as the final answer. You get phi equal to -9.1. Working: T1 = -0.09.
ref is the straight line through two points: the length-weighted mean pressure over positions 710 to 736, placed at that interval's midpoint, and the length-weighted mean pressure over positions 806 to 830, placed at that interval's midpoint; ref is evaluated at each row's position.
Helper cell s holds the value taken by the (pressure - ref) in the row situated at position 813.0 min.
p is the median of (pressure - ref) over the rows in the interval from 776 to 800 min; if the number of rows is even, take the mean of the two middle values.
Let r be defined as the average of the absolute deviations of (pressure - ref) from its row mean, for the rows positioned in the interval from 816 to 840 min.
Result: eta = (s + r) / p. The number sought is 0.0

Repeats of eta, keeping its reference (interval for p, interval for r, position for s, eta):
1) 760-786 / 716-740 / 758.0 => -4.1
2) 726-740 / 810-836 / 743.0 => 0.2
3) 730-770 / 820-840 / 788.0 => 1.8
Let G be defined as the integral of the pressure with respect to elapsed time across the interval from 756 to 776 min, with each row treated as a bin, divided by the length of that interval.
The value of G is 2.01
